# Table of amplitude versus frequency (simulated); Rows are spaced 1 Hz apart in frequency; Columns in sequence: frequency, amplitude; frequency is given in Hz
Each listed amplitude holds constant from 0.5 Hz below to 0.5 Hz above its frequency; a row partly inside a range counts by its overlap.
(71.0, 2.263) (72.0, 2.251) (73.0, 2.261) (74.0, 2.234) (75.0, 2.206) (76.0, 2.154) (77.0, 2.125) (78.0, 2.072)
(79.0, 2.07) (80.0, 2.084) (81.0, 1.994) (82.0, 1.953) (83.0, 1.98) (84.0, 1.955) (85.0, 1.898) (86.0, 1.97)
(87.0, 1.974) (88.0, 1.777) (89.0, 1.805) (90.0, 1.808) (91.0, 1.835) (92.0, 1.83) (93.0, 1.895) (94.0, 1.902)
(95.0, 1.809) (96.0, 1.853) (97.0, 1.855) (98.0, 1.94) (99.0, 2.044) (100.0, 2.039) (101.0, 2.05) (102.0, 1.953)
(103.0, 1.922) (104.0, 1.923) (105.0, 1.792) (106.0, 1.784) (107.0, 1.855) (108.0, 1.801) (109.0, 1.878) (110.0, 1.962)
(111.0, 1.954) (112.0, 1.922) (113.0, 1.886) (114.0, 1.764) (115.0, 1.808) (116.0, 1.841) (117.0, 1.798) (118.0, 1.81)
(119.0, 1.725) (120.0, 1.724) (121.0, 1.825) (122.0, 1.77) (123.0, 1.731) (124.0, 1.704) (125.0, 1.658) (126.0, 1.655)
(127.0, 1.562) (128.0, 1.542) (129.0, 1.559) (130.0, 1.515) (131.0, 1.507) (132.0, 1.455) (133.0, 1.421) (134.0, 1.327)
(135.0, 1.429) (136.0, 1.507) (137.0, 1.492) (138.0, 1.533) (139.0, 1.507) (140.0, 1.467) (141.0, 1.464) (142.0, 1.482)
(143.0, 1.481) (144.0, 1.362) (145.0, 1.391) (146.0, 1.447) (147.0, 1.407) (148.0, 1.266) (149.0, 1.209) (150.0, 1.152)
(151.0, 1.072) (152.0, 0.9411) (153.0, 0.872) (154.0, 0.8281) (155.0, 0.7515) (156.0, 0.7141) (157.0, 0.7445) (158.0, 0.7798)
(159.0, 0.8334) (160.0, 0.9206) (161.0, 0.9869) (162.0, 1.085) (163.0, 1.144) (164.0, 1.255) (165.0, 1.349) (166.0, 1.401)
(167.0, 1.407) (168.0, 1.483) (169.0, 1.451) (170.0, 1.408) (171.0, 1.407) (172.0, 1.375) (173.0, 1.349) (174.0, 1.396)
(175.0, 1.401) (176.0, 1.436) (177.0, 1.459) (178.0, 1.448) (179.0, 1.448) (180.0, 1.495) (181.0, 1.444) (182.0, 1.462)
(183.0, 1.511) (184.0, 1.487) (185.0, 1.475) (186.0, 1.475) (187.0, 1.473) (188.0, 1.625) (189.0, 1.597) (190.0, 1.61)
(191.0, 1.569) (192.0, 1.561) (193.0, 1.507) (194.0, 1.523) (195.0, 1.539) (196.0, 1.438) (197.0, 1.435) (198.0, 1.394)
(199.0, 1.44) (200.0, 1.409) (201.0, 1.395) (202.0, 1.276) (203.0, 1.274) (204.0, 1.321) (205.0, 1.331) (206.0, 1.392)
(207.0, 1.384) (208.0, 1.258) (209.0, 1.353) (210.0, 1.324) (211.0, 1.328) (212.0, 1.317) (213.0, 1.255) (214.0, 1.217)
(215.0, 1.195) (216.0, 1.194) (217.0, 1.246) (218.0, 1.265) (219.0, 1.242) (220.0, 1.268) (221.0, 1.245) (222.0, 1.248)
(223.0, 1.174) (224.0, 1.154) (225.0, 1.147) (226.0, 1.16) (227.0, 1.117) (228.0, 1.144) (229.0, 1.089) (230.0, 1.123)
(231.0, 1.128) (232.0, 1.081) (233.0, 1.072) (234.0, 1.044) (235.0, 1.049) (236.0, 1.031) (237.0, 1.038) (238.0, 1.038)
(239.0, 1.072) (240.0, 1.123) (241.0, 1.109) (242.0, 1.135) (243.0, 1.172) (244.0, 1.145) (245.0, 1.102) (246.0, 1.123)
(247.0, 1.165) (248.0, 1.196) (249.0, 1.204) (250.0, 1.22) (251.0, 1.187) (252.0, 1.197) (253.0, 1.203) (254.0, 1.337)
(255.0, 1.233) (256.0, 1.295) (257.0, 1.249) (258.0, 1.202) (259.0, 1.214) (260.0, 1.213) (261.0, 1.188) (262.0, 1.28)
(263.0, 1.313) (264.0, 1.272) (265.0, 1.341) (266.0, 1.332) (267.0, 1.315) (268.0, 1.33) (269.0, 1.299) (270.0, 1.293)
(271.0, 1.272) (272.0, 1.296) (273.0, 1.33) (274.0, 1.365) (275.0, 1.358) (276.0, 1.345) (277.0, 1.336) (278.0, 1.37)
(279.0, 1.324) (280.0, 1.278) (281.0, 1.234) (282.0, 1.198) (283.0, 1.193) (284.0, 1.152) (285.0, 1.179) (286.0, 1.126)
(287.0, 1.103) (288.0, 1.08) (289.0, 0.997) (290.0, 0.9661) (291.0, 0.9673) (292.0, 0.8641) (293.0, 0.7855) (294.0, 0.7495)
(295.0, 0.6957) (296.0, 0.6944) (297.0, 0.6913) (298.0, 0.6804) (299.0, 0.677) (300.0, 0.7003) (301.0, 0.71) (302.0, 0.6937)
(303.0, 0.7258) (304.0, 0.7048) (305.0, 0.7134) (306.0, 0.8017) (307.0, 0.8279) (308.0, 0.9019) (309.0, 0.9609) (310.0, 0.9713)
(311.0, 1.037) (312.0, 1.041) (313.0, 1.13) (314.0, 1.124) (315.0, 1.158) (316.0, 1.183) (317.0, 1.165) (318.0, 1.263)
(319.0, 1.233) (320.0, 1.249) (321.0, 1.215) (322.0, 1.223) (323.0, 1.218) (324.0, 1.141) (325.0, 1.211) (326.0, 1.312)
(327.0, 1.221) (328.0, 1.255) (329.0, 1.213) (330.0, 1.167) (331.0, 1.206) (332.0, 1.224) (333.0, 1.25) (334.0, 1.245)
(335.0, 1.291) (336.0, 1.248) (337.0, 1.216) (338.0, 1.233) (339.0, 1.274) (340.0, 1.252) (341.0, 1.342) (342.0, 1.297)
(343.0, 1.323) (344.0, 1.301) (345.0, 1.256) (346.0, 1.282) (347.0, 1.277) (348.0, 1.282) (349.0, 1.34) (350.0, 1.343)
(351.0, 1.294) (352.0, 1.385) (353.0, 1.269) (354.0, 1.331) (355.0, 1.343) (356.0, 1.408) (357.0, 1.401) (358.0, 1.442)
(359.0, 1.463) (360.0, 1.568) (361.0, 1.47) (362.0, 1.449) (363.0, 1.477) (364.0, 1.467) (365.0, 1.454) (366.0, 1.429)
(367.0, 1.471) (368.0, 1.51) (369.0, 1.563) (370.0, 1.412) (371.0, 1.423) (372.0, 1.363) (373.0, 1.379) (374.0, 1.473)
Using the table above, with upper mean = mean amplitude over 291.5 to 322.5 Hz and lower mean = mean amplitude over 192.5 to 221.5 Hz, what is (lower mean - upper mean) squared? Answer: 0.17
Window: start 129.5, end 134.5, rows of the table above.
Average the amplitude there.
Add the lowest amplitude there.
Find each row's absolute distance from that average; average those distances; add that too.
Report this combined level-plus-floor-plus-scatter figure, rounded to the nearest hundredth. 2.83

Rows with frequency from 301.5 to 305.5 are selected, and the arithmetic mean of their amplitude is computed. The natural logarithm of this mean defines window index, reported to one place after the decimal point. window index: -0.3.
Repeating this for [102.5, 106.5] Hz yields 0.6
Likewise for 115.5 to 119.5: 0.6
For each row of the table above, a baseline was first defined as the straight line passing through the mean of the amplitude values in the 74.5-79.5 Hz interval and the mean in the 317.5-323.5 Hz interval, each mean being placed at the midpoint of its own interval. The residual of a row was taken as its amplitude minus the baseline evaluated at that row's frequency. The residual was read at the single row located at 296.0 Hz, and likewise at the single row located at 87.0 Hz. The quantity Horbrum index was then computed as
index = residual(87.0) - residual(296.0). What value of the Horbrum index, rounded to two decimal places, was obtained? 0.51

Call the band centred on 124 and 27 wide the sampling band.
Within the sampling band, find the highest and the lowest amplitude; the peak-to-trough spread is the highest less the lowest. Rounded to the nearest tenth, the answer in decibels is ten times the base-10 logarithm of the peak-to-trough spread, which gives -2.0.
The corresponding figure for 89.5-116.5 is -5.4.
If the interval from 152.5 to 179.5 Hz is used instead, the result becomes -1.1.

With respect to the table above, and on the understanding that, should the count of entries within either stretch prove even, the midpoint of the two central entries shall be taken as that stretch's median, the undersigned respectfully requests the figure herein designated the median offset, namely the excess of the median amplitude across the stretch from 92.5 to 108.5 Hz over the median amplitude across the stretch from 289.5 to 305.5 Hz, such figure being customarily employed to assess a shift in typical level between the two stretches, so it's 1.2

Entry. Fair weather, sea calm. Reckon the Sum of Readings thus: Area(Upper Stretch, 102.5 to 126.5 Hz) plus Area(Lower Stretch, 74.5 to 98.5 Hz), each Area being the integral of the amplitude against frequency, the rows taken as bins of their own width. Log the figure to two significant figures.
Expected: 90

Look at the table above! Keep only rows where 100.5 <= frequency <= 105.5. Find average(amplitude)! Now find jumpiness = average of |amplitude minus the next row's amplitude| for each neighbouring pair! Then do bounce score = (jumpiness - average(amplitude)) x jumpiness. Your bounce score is -0.12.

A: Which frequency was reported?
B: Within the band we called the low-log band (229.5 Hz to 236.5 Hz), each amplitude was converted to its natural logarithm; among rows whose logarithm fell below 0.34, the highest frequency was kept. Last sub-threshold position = 236.0 Hz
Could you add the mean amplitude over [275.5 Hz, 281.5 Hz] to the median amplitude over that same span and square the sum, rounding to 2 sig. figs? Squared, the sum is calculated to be 7.0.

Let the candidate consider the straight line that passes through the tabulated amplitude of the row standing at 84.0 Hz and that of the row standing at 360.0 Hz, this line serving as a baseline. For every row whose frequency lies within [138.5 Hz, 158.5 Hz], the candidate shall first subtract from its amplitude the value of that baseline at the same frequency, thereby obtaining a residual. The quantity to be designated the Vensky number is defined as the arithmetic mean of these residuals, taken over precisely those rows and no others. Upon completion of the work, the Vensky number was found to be -0.70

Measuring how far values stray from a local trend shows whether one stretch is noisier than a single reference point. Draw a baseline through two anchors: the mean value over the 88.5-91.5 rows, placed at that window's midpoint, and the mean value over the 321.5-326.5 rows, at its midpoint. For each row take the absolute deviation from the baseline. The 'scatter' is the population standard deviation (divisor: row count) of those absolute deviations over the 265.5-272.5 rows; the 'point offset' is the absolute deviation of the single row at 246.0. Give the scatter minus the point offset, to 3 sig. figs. -0.280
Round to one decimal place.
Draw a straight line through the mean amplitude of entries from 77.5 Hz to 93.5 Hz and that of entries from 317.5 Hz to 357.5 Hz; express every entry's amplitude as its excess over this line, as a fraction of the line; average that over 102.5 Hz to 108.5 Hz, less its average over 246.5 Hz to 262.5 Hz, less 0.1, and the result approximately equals 0.1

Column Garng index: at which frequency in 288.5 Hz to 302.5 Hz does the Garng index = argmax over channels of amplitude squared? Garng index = 289.0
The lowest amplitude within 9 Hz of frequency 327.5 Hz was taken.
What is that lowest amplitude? 1.141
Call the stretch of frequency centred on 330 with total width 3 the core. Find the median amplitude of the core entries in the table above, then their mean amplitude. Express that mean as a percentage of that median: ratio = 99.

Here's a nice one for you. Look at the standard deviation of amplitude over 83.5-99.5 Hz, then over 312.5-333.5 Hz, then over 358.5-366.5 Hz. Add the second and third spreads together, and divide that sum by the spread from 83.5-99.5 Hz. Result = 1.2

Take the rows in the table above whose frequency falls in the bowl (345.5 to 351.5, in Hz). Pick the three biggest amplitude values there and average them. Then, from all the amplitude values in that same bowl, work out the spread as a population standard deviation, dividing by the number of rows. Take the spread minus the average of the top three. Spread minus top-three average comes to -1.30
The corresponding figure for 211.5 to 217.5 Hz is -1.23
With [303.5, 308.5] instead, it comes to -0.77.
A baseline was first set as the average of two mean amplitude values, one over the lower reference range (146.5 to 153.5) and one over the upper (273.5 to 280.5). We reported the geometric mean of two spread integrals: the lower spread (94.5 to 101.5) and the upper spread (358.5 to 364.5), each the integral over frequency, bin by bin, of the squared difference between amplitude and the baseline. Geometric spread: 1.2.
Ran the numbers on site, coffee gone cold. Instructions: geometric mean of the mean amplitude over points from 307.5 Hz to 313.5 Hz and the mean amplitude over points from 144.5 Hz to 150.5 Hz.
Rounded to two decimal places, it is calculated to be 1.15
